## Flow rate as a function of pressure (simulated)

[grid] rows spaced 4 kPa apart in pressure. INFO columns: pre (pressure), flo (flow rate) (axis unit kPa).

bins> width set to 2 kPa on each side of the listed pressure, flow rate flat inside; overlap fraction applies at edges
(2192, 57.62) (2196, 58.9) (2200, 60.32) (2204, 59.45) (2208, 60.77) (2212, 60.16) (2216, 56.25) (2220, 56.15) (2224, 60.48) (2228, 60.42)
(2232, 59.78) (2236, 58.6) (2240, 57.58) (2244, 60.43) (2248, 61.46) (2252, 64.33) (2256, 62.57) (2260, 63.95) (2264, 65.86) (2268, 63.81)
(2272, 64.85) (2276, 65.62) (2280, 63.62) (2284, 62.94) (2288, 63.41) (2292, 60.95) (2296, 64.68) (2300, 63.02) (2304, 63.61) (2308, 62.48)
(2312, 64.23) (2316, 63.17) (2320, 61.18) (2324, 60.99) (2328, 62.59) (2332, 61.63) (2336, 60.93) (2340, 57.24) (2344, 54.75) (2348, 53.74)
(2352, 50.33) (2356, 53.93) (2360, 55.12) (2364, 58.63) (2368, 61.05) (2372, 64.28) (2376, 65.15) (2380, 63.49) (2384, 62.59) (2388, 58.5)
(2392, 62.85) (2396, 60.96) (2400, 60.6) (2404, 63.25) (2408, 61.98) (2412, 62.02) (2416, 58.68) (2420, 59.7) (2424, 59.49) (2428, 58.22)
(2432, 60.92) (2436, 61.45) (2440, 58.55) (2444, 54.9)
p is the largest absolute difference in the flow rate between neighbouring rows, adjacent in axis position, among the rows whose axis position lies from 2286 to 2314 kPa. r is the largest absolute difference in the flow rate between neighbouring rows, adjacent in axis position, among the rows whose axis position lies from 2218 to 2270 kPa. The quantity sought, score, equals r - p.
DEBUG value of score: 0.60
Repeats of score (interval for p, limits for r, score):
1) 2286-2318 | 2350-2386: -0.13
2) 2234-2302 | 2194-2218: 0.18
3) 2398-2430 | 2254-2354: 0.39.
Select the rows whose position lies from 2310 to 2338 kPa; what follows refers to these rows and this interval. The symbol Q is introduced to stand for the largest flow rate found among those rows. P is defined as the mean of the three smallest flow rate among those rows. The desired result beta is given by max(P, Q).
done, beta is 64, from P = 61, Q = 64.23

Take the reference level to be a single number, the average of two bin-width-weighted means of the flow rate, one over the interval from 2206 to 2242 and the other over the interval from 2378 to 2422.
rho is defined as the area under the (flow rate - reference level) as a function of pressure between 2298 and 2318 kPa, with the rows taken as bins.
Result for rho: 64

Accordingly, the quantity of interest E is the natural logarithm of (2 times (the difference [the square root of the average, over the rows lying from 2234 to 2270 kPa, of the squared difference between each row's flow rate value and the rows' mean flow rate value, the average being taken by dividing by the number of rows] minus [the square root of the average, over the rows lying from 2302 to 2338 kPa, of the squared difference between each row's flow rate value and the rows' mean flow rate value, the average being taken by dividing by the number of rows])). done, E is 1.1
